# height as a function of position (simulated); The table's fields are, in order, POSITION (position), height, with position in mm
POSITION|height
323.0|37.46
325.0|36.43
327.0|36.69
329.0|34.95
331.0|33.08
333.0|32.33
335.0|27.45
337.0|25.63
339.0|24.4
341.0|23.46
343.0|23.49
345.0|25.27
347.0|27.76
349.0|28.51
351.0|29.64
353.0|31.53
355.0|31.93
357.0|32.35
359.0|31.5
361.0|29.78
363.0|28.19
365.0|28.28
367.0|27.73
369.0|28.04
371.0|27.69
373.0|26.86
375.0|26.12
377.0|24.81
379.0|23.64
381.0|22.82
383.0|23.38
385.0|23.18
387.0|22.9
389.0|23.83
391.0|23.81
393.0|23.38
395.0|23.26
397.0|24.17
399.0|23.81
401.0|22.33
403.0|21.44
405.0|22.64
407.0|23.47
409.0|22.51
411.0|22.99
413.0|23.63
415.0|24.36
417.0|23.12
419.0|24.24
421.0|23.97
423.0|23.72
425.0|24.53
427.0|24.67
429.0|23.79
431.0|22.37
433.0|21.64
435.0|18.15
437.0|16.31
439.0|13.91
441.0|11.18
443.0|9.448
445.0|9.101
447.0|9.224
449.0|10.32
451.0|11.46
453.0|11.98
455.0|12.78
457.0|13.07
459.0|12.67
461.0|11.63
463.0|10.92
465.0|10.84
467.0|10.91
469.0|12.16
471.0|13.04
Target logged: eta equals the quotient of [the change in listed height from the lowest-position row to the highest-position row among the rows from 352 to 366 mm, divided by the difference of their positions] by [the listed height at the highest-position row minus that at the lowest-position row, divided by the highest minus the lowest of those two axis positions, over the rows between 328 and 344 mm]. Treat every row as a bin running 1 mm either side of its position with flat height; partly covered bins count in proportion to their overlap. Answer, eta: 0.33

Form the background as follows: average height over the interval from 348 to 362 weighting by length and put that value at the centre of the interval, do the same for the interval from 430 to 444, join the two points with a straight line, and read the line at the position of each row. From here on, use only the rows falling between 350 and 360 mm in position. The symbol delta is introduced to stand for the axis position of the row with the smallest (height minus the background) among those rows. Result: 351.0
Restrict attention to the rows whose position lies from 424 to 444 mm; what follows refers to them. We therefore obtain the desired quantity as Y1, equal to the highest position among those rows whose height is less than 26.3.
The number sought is 443.0 mm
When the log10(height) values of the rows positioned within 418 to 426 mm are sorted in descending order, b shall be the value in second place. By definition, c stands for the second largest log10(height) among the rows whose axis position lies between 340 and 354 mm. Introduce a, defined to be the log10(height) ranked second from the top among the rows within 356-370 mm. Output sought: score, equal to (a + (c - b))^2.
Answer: 2.51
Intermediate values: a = 1.498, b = 1.38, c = 1.47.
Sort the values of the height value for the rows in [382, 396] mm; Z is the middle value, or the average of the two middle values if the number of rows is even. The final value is 23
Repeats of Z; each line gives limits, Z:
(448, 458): 12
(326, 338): 33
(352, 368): 31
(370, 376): 27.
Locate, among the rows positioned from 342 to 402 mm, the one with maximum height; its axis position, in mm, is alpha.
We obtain 357.0 mm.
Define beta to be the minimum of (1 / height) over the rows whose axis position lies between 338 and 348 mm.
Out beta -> 0.0360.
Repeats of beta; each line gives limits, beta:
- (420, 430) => 0.0405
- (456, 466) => 0.0765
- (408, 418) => 0.0411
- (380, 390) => 0.0420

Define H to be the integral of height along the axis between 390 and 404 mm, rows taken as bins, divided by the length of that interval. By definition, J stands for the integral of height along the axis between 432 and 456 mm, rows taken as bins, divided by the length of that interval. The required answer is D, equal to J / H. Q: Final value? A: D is 0.6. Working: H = 23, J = 13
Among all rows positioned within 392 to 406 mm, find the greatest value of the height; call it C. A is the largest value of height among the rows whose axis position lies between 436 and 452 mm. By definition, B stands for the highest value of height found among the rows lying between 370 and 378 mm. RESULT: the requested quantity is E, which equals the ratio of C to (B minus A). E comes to 2.1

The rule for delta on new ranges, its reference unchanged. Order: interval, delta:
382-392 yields 383.0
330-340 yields 339.0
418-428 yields 419.0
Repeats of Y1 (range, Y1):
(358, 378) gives 377.0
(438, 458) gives 457.0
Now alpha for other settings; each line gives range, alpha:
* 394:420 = 415.0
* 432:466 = 433.0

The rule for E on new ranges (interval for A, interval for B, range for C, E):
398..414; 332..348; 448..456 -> 1.5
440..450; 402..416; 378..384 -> 1.8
